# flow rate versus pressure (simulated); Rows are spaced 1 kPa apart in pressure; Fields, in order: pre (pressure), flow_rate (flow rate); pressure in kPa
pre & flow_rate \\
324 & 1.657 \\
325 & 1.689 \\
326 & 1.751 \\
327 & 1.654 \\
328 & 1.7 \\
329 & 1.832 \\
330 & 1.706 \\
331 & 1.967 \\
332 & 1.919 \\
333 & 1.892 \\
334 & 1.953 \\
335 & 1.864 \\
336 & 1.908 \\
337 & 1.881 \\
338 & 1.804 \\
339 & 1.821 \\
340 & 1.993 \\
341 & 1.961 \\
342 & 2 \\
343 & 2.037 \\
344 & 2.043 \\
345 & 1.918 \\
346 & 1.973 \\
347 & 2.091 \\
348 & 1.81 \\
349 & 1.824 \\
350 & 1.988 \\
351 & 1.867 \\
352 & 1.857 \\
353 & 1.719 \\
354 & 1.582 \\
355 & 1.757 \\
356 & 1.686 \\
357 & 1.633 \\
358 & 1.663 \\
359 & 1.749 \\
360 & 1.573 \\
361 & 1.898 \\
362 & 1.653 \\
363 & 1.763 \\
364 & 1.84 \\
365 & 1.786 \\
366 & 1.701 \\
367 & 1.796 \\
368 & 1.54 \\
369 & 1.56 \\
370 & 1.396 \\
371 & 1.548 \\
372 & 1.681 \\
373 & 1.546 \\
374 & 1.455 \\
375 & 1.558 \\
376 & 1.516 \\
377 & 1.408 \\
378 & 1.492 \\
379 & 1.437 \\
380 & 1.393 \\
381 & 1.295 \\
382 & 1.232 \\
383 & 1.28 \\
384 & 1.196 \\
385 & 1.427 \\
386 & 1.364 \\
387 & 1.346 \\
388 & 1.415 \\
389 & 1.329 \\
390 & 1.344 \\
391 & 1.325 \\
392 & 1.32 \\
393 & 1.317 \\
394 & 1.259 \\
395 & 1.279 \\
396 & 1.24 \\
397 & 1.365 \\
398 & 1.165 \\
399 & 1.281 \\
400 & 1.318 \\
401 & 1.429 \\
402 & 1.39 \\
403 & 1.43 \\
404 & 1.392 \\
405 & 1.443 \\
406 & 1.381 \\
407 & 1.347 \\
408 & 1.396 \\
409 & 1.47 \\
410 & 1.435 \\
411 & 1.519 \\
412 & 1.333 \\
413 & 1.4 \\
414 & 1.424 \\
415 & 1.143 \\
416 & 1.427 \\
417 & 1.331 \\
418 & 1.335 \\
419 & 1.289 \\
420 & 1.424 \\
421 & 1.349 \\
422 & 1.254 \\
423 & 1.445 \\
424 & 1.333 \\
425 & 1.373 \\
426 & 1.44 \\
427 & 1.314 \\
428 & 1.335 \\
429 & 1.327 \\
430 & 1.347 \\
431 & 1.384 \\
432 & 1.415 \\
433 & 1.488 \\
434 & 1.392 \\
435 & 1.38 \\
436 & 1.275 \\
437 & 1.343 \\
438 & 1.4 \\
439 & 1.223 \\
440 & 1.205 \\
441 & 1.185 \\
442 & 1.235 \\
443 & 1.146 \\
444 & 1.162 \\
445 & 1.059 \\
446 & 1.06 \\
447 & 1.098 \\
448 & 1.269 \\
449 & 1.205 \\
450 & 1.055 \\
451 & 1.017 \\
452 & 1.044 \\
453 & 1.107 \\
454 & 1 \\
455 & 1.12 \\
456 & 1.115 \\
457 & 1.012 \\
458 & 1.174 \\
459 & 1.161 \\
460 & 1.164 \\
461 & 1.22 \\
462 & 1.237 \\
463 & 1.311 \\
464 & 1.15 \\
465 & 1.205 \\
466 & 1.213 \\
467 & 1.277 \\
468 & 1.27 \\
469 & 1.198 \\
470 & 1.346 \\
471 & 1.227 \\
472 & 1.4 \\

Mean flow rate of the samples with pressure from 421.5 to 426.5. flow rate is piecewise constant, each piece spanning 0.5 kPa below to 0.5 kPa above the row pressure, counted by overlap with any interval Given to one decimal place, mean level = 1.4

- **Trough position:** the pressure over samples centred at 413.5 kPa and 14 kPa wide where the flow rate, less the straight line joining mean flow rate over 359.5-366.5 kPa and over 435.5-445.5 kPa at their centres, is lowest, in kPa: 415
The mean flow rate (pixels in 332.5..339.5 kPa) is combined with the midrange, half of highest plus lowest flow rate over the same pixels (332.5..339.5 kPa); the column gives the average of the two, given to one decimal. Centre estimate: 1.9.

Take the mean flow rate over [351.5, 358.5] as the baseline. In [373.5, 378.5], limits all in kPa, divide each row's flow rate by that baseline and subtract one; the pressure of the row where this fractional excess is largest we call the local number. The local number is 375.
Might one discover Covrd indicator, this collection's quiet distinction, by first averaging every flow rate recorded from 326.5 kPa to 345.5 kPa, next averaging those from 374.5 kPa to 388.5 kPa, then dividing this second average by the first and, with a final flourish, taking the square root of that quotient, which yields 0.86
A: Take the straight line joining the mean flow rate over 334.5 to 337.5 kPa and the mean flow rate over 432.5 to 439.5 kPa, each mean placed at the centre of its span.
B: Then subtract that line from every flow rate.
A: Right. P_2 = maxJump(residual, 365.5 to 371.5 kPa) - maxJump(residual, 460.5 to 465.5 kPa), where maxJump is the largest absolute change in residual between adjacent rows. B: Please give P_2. 0.095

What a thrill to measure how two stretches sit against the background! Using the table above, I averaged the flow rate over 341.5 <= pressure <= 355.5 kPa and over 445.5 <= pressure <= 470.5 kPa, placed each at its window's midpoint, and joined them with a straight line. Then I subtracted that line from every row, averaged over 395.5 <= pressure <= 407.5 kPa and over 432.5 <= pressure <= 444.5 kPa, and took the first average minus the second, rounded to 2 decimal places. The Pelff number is -0.18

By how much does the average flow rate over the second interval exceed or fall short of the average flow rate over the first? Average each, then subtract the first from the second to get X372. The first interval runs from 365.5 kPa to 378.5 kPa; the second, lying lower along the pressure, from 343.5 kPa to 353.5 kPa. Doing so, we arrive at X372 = 0.36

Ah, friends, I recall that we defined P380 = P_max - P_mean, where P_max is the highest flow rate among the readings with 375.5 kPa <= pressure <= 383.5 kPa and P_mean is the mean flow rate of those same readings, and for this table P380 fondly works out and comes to 0.13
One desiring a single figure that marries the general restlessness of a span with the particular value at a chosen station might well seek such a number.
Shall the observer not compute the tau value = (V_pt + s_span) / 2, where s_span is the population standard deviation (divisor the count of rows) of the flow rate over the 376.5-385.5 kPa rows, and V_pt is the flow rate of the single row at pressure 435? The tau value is 0.74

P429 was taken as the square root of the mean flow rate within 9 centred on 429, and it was 1.17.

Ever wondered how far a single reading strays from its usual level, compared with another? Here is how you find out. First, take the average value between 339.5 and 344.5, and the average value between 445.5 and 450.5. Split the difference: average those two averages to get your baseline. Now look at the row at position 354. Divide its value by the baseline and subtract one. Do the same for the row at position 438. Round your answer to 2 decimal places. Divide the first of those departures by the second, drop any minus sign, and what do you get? 0.06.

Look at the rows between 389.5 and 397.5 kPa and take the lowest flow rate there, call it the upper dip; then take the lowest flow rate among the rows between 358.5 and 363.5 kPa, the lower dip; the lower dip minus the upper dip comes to 0.33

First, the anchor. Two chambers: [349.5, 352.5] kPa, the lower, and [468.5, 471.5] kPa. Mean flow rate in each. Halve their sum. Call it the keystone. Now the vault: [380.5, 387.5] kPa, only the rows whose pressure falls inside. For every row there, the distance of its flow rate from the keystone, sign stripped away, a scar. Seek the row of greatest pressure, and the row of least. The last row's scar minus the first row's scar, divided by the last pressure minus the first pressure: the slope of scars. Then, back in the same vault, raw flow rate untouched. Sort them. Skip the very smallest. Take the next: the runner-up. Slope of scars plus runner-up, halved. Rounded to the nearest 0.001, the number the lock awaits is 0.612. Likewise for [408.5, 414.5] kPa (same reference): 0.705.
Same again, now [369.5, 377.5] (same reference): 0.703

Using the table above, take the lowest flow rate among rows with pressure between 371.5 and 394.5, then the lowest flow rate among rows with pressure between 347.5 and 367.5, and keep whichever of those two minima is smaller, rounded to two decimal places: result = 1.20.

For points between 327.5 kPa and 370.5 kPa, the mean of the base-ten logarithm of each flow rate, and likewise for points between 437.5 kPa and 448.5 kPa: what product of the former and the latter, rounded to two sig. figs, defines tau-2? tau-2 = 0.019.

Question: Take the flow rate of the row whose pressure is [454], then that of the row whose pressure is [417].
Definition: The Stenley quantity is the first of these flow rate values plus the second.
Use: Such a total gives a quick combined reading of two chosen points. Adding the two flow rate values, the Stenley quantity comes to 2.3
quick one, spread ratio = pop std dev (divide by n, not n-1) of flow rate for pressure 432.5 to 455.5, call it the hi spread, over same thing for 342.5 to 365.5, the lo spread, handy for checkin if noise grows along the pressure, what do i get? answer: 0.9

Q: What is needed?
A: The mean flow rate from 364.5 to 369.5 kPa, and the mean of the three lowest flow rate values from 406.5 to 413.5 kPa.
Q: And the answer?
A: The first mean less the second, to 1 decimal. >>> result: 0.3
